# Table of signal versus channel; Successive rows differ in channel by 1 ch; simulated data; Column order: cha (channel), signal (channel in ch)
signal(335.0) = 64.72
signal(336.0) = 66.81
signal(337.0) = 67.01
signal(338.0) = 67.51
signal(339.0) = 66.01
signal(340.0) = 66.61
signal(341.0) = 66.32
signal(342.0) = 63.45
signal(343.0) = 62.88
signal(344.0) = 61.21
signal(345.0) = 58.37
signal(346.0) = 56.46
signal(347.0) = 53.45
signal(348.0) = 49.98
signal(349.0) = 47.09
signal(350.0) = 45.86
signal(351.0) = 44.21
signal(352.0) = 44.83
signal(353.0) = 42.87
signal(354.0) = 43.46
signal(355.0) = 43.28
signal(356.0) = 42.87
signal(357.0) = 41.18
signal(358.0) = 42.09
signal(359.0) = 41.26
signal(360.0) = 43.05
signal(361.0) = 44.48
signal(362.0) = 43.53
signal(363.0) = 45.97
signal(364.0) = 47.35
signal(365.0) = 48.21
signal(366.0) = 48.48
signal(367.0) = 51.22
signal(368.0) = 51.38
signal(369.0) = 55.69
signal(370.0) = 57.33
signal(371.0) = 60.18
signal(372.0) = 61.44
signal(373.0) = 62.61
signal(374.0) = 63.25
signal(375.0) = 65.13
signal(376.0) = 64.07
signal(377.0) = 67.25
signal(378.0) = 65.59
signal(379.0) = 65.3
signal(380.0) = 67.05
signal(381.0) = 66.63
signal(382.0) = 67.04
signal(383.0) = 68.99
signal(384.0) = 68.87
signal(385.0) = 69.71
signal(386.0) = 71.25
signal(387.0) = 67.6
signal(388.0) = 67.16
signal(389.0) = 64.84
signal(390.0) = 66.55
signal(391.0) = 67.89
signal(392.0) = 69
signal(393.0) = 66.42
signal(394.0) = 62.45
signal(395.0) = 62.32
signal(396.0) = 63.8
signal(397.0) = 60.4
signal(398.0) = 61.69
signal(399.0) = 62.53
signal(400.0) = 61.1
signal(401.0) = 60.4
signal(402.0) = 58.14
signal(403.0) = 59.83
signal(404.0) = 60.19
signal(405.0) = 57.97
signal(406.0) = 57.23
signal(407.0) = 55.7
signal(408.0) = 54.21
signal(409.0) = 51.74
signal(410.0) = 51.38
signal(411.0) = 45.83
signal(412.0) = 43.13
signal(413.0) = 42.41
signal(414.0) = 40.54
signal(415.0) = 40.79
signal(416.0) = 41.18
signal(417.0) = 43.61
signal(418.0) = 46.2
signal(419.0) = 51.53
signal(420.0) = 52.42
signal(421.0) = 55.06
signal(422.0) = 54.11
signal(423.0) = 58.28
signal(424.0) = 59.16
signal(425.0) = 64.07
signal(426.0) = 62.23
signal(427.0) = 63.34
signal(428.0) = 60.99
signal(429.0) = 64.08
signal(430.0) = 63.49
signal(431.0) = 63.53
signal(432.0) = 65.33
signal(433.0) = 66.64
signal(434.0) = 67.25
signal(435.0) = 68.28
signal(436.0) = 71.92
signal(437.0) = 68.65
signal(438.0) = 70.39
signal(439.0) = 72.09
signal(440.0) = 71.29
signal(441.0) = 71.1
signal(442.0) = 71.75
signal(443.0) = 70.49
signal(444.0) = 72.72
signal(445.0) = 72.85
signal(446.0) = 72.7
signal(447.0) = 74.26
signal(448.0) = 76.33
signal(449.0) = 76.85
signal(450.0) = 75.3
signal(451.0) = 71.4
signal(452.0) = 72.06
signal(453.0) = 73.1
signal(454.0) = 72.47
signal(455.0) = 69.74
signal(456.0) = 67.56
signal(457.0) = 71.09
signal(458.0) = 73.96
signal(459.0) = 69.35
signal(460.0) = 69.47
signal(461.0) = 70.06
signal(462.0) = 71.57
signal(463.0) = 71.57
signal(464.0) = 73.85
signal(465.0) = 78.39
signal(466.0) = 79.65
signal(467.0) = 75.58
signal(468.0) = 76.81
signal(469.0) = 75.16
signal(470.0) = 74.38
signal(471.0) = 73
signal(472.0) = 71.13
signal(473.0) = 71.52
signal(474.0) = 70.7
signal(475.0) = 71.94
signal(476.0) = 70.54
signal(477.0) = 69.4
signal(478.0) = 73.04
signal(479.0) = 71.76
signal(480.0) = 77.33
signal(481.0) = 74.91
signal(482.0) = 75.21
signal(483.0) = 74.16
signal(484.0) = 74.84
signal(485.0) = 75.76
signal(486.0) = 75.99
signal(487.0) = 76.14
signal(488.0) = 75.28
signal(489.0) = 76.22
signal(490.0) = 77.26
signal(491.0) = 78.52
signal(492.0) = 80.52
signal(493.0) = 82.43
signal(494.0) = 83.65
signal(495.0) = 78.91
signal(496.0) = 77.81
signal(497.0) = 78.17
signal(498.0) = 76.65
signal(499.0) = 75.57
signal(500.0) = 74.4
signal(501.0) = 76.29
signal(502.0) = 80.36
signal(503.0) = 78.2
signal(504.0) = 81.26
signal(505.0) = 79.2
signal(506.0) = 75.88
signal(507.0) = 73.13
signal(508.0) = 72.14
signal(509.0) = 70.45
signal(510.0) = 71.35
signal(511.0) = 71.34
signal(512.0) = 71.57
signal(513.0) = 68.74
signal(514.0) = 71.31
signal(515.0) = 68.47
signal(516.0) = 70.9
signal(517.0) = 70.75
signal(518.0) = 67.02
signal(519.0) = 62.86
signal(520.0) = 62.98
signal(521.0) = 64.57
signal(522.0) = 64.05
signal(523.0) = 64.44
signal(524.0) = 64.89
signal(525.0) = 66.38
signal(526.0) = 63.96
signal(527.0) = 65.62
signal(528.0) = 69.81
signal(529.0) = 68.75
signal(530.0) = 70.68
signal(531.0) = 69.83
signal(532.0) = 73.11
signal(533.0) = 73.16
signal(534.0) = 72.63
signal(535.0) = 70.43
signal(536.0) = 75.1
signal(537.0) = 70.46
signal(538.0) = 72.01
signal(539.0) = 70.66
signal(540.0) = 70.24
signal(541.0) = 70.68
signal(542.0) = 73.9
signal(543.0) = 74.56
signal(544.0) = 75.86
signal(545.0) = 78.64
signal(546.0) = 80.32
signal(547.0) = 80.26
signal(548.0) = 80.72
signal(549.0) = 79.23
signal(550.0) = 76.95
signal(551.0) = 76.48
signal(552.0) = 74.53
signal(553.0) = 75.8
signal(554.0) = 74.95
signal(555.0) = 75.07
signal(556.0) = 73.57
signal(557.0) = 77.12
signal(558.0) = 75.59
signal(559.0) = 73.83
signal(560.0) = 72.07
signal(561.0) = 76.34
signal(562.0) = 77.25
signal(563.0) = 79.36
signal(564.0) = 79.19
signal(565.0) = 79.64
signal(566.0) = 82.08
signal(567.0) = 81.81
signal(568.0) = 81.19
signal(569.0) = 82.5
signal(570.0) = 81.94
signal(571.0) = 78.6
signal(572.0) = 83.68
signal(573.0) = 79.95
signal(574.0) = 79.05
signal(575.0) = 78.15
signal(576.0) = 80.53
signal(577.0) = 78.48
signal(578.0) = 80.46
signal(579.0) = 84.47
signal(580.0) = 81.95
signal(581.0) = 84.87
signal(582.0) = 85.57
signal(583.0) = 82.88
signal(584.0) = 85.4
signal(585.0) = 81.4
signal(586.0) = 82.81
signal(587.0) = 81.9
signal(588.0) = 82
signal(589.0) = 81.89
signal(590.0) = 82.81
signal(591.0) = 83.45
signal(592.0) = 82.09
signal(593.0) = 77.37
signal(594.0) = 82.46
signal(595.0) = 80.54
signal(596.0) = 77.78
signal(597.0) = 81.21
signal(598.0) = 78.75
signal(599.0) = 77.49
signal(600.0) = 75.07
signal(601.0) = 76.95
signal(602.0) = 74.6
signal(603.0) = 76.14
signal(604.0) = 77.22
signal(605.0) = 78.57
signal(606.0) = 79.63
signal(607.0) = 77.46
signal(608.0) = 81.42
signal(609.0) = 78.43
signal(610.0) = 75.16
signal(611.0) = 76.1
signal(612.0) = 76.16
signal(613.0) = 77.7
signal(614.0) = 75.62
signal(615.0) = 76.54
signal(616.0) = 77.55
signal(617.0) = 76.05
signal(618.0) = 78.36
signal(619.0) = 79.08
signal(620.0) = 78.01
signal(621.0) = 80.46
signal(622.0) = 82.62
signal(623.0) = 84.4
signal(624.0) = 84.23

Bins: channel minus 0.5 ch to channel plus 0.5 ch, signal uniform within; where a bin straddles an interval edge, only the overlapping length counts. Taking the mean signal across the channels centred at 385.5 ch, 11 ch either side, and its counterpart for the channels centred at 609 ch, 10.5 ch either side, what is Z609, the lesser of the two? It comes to 67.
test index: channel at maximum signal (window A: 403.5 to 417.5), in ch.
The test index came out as 404.0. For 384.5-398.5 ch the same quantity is 386.0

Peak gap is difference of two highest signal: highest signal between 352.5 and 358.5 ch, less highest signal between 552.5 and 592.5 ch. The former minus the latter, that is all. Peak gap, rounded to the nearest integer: -42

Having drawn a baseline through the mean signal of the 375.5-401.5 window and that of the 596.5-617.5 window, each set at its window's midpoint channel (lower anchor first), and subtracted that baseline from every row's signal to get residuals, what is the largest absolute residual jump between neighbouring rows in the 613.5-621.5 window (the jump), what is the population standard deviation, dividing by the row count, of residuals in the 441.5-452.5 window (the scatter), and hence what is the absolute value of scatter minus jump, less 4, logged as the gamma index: -3.5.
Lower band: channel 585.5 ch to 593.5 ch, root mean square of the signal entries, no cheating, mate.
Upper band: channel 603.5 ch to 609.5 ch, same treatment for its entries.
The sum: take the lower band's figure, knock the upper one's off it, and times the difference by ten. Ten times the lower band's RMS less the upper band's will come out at 30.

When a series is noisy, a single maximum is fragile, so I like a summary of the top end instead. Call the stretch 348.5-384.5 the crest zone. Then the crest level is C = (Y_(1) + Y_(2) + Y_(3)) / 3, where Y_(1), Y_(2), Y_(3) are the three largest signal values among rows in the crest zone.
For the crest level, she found 68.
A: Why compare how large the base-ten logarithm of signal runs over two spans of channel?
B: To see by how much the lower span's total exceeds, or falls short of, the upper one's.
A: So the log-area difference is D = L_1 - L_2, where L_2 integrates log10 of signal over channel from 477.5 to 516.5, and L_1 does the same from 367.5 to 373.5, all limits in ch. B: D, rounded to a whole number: -63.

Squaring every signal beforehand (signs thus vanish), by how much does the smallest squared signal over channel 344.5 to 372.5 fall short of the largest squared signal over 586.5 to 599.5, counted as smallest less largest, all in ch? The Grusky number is -5268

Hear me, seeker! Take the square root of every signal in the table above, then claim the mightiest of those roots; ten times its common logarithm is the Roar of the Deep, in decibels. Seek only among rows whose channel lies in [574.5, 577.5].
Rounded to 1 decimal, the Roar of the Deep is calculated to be 9.5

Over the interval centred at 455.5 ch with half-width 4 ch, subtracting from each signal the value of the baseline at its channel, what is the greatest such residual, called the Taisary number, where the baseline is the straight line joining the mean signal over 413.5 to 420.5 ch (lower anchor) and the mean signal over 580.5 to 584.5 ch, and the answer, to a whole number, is 19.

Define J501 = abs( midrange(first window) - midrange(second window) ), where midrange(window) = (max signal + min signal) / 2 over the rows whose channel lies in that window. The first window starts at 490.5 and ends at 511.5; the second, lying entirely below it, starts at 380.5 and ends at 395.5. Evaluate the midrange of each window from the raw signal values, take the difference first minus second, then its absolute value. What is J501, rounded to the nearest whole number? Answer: 10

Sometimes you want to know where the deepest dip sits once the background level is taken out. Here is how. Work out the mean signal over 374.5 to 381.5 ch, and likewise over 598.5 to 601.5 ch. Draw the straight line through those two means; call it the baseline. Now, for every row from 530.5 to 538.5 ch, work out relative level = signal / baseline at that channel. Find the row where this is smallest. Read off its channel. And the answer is 531.0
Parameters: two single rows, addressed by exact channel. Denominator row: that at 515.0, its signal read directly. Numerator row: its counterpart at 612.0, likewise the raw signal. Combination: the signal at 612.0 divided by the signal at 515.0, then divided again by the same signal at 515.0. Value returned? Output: 0.0162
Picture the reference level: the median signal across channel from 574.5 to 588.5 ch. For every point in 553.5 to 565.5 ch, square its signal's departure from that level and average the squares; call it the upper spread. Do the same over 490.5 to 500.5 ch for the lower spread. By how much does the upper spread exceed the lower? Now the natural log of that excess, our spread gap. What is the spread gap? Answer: 3.0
